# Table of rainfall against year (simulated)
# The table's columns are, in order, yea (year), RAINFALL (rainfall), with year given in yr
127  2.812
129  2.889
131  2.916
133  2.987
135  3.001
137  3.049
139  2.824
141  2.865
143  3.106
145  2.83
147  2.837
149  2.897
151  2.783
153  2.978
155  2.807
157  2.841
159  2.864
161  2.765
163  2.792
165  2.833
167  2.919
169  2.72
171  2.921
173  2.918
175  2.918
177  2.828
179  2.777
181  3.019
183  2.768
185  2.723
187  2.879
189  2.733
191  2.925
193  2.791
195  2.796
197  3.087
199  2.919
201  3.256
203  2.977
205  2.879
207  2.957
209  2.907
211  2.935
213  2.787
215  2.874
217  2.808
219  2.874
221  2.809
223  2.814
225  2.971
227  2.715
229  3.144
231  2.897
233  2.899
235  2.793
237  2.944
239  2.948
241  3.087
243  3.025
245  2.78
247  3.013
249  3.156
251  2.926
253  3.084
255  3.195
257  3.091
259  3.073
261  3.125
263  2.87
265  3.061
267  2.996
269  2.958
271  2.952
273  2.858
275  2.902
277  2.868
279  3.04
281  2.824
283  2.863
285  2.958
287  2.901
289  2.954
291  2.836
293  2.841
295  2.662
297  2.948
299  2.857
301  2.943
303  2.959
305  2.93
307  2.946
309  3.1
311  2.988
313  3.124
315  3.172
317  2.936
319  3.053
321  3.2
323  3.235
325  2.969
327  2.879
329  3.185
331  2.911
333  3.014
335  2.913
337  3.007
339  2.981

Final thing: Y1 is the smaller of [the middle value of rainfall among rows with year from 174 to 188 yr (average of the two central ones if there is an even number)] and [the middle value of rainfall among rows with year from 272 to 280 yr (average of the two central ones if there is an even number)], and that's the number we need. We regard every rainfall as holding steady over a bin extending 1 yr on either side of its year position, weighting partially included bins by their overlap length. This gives 2.83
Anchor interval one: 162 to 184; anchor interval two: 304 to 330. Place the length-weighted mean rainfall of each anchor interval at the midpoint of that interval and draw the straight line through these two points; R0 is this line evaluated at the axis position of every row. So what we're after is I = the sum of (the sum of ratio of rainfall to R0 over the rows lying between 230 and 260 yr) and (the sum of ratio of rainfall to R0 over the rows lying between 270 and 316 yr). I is 38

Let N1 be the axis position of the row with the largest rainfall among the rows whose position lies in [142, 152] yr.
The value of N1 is 143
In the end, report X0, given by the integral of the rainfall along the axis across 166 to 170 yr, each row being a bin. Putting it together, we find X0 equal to 11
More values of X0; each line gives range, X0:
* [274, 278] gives 12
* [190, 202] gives 36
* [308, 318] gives 31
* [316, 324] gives 25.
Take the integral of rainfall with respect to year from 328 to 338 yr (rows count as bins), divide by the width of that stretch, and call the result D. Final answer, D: 3.01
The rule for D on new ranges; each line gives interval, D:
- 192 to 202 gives 2.97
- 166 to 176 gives 2.88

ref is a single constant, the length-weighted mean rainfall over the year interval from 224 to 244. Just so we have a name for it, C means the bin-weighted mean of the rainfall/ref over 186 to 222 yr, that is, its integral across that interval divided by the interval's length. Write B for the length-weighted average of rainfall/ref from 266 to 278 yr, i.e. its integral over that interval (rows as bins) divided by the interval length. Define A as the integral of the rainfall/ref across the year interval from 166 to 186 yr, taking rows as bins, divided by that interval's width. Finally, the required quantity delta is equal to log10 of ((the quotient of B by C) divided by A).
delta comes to 0.017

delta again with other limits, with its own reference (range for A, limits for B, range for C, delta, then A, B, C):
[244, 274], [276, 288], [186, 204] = -0.013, 1.02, 0.99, 1.00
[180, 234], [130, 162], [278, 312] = 0.004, 0.98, 0.98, 0.99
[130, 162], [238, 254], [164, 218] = 0.024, 0.98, 1.02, 0.98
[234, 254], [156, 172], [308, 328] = -0.039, 1.01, 0.96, 1.04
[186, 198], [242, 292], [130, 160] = 0.021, 0.97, 1.01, 0.99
